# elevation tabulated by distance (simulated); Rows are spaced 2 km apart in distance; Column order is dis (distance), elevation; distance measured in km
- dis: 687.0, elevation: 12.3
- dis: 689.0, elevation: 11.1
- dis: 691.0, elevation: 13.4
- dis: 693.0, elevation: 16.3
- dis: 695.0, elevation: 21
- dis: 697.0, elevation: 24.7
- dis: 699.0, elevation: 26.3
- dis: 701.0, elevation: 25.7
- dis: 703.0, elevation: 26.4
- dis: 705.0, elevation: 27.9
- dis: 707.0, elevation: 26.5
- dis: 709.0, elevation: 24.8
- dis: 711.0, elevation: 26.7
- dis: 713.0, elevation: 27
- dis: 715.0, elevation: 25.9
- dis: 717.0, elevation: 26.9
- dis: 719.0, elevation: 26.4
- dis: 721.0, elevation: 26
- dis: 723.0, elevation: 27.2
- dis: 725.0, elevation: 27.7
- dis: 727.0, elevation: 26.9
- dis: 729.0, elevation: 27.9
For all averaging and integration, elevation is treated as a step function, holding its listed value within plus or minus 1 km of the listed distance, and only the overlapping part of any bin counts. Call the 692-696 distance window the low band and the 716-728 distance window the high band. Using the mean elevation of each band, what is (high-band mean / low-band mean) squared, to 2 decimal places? 2.07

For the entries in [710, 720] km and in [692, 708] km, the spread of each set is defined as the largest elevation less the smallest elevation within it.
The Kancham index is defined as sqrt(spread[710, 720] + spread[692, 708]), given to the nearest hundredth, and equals 3.56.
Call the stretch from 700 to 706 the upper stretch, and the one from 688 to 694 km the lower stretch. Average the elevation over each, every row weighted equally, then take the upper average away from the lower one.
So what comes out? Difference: -13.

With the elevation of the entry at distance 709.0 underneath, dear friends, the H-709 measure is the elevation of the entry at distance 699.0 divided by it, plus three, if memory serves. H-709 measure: 4.06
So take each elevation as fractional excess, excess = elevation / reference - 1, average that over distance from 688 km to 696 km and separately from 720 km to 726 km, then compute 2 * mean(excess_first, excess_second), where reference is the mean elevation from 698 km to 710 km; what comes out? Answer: -0.39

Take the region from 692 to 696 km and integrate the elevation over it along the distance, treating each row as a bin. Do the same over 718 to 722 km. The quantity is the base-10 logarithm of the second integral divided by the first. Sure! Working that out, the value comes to 0.148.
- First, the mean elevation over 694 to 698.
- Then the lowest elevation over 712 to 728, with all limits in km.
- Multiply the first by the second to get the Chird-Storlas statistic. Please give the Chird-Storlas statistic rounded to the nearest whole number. 592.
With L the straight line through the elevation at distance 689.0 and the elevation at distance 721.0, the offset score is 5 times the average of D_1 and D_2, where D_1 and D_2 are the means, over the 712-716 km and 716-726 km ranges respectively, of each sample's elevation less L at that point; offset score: 11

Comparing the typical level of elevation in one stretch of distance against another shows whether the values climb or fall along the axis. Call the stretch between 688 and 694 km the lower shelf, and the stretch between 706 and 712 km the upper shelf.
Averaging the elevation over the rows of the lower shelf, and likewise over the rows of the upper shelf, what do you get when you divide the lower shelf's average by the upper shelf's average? 0.52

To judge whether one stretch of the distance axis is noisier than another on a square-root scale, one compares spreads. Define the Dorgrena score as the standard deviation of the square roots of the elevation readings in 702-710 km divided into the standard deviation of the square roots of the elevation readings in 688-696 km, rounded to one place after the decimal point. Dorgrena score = 4.3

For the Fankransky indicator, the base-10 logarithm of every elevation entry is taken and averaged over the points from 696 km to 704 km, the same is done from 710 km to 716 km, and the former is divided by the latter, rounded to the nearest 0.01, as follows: 0.99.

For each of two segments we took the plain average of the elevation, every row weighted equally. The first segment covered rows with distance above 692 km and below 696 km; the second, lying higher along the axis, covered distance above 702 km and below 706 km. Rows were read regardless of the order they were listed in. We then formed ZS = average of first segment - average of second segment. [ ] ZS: -8.5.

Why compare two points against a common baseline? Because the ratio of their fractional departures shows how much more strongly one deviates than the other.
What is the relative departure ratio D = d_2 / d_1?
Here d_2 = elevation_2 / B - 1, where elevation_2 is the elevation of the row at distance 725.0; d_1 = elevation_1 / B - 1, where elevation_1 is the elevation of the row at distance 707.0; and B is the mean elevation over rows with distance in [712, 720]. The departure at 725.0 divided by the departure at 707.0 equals -23.0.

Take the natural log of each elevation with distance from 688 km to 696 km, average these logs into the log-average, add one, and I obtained 3.71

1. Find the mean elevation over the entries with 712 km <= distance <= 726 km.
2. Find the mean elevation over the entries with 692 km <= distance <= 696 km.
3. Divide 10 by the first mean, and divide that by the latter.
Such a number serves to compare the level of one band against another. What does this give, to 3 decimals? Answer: 0.020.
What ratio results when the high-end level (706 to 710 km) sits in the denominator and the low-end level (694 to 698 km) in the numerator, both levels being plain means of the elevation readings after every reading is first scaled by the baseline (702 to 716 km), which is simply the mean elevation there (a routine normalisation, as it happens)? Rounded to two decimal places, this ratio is 0.89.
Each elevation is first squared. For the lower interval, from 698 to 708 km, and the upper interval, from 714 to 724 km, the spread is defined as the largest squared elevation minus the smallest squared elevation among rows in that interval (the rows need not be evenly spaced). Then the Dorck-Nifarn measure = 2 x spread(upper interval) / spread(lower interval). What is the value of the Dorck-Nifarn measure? 1.2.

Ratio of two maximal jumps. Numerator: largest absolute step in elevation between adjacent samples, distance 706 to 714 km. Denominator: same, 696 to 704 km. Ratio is 1.2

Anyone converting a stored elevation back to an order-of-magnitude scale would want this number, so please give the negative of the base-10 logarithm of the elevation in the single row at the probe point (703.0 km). -1.42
